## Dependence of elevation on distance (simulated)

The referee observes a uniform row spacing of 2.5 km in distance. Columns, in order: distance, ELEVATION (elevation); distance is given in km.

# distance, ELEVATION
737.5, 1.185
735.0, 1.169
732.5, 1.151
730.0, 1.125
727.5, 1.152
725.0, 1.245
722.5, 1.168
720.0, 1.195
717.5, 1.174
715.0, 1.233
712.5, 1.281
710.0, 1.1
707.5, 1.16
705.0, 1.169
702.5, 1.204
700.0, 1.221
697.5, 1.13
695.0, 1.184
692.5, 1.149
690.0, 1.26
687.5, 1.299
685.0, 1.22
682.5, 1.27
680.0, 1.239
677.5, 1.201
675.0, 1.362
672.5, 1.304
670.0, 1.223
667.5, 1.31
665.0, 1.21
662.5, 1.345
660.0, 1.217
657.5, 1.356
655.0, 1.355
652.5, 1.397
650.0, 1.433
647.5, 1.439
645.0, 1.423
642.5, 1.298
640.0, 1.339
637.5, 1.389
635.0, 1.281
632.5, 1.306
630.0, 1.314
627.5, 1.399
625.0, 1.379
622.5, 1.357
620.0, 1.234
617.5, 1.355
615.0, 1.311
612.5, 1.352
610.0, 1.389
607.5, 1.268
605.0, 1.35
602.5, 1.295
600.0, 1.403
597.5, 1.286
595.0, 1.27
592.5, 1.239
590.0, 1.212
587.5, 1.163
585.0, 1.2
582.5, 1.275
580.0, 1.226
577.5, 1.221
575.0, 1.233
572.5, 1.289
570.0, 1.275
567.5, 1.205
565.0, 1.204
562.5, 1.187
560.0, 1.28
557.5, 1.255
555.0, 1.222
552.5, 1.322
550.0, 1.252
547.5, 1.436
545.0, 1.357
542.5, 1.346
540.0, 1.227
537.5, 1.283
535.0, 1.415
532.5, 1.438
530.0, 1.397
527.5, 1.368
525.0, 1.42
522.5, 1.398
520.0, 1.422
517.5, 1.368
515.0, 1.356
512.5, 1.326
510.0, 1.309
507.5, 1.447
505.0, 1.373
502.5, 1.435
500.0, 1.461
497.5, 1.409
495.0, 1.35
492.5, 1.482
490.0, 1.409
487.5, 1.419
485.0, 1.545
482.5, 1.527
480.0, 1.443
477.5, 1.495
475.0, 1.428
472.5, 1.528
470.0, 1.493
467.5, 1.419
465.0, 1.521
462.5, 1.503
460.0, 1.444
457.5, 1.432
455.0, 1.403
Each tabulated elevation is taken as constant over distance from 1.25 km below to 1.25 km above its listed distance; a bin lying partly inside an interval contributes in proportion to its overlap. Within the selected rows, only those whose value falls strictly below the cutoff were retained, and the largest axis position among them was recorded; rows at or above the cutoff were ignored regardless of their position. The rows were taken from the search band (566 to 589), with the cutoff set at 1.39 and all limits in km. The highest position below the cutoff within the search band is 587.5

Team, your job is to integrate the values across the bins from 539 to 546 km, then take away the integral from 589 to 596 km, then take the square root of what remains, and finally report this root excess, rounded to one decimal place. 0.7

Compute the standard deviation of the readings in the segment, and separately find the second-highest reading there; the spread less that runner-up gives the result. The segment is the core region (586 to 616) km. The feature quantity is -1.32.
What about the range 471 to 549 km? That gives -1.46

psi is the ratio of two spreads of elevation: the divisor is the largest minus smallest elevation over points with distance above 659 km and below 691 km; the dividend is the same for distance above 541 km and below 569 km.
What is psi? 1.55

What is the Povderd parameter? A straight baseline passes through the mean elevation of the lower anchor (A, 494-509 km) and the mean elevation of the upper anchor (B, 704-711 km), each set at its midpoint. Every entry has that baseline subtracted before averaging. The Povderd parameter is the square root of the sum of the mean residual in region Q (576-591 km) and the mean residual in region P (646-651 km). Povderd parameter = 0.36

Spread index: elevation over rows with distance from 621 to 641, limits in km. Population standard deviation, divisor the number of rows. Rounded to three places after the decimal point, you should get 0.040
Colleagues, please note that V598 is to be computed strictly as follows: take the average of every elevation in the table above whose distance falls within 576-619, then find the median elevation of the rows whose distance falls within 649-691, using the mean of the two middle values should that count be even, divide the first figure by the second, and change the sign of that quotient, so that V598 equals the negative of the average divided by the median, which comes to -0.99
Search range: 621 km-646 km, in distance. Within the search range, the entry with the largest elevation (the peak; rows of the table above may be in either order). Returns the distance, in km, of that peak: 645.0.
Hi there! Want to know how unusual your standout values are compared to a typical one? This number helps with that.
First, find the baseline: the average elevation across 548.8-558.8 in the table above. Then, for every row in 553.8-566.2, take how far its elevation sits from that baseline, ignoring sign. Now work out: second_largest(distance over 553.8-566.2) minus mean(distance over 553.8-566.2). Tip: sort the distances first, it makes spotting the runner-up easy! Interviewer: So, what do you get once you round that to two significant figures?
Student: 0.019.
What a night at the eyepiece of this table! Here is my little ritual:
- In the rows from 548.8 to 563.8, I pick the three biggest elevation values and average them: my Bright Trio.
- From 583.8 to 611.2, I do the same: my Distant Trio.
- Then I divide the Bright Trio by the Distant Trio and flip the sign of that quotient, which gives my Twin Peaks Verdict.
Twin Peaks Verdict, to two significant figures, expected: -0.93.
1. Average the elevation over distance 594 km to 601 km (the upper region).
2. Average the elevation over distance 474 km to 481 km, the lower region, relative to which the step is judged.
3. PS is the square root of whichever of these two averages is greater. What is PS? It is 1.21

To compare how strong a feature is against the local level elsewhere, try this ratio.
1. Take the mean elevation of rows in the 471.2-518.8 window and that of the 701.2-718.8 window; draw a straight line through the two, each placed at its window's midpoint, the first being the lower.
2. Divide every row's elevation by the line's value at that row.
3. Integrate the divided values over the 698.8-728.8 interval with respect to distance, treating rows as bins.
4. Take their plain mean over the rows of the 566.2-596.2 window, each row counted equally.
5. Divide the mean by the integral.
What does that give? 0.0307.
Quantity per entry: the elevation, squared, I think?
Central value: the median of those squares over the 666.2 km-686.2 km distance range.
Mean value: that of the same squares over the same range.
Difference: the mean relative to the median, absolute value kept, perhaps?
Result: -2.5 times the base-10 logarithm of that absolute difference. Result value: 3.75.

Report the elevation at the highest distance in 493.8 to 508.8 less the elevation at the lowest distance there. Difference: 0.10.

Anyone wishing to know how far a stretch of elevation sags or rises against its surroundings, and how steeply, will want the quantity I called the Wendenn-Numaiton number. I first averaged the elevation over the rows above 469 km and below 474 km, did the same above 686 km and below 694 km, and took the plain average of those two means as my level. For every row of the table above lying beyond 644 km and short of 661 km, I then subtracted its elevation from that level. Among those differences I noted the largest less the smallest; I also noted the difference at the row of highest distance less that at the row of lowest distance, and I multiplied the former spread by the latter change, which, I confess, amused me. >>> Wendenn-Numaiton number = 0.046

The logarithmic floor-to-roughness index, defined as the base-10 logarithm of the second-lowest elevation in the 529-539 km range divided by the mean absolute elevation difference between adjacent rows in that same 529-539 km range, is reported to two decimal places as 1.33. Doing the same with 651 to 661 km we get 1.35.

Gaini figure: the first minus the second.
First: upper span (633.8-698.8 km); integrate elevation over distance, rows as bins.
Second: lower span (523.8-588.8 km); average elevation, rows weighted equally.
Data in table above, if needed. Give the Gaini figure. 82.8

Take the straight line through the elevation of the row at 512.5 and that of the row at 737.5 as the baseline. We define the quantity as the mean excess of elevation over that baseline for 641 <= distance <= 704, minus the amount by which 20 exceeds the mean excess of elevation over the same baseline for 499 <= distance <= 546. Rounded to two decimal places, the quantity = -19.89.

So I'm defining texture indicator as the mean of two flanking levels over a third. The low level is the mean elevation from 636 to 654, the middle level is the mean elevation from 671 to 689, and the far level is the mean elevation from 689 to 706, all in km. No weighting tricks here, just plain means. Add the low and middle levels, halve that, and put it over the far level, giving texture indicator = 1.12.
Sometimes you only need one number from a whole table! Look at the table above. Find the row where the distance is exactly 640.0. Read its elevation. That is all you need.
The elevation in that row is 1.339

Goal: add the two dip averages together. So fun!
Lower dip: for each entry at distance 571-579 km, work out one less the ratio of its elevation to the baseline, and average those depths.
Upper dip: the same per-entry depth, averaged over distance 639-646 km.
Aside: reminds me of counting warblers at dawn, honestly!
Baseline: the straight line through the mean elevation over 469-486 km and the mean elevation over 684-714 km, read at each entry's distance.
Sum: 0.02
